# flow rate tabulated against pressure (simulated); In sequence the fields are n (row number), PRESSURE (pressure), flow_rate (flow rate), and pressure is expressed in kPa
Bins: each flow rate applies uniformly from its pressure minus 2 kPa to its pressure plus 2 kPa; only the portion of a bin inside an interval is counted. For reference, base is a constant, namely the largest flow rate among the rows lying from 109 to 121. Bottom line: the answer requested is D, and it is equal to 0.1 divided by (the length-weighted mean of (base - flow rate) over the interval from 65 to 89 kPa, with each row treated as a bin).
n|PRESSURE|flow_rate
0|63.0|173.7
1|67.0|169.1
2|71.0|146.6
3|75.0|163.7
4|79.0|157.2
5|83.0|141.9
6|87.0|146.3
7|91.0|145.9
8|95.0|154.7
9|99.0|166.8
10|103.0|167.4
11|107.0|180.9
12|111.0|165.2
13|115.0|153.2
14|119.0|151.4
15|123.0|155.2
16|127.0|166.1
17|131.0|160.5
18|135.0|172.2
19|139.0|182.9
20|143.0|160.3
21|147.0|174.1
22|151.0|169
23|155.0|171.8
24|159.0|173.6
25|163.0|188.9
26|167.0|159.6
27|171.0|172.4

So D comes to 0.009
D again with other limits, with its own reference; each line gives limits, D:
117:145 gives 0.090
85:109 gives 0.021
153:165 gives -0.008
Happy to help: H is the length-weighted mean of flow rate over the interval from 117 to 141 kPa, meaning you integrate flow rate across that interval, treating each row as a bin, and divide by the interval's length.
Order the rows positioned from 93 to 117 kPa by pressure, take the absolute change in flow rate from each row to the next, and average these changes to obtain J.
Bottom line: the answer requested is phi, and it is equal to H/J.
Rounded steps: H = 165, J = 11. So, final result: 15.3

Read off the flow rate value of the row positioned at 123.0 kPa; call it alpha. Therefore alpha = 155.2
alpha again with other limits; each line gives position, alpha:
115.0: 153.2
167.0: 159.6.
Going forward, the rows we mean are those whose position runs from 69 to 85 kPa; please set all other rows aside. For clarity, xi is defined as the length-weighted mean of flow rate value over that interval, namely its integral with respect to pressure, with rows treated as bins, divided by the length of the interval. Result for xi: 152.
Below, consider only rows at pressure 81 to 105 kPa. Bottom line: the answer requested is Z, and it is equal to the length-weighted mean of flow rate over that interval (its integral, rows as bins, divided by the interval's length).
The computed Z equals 154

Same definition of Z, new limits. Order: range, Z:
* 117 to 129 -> 158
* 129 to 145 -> 169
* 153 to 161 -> 173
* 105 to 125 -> 161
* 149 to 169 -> 173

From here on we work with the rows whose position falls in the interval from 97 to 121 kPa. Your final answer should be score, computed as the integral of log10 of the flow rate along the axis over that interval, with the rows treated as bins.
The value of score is 53.1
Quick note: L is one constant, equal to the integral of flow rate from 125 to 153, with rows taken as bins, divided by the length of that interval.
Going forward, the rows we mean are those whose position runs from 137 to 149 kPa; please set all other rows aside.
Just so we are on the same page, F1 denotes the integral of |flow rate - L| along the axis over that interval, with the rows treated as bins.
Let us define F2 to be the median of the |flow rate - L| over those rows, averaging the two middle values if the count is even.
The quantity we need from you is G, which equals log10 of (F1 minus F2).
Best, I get 2.00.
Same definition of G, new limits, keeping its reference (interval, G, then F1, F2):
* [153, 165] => 2.01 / 106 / 4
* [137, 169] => 2.39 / 255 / 7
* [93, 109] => 2.06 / 122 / 7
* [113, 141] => 2.47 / 306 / 14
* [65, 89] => 2.54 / 364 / 17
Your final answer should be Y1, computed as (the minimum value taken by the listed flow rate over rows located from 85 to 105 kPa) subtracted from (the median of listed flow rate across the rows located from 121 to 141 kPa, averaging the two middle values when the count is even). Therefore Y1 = 20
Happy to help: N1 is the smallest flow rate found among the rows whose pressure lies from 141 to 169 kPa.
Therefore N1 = 159.6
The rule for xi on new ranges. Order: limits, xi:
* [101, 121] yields 164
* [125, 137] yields 166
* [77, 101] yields 152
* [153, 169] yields 173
